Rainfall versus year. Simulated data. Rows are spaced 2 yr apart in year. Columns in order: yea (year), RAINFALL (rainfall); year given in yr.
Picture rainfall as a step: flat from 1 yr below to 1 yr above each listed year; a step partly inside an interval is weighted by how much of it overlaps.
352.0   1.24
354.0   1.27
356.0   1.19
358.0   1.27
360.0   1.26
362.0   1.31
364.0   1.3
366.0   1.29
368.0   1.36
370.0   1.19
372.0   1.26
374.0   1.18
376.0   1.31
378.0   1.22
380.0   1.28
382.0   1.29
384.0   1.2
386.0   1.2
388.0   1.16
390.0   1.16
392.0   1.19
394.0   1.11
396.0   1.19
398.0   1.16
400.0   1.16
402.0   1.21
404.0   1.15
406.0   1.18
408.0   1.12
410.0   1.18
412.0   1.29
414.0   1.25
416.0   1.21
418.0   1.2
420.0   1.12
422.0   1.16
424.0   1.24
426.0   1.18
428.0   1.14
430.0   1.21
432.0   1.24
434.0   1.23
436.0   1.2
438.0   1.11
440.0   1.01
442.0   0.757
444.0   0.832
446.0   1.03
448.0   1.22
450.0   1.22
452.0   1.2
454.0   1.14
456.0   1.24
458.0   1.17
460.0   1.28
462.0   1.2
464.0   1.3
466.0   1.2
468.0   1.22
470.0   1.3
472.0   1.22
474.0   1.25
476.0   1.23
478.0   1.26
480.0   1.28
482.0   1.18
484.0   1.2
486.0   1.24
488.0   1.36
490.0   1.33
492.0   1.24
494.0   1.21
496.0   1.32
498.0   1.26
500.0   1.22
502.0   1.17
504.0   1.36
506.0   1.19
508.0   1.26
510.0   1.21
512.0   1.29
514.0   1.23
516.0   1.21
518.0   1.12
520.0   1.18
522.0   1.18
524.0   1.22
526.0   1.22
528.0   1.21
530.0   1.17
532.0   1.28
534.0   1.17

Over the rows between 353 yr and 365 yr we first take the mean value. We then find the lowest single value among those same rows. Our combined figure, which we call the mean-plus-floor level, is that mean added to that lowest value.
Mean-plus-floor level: 2.46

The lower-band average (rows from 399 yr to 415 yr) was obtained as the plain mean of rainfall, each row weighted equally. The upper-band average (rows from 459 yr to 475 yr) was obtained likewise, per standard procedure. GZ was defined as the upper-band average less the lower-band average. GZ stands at 0.054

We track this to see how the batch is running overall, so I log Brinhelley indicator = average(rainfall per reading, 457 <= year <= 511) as 1.25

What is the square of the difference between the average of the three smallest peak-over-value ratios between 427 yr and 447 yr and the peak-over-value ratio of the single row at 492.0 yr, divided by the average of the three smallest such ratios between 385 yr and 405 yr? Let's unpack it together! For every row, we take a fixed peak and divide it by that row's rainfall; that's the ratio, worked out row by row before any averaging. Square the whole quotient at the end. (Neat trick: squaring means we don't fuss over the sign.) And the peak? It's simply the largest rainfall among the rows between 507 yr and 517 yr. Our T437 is 0.0001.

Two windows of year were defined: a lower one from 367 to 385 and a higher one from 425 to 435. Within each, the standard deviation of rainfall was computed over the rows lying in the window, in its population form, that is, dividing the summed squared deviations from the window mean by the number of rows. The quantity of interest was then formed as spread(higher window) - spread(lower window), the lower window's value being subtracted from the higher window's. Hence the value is -0.021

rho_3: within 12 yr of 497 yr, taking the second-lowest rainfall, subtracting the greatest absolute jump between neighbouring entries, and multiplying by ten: 10.0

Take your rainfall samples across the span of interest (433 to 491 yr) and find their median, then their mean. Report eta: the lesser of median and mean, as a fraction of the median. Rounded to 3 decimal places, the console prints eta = 0.973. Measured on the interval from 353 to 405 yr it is 1.000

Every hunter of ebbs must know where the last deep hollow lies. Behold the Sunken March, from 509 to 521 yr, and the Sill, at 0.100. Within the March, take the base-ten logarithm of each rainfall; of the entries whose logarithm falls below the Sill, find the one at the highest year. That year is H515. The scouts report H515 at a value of 520.0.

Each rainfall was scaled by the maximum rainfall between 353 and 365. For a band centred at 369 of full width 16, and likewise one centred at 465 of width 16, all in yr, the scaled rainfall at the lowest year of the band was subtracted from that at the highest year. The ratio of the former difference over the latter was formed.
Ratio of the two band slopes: 0.0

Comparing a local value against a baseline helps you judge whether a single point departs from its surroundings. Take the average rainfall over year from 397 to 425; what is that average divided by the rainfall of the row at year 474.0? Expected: 0.95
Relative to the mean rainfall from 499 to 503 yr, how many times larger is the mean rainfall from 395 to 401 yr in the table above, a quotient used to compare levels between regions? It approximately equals 0.979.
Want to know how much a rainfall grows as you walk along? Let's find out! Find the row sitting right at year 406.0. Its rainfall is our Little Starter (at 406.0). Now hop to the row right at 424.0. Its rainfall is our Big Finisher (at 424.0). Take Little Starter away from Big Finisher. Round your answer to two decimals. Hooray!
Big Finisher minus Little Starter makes 0.06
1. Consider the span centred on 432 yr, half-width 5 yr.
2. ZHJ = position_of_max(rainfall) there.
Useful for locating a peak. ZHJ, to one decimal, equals 432.0 yr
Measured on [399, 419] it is 412.0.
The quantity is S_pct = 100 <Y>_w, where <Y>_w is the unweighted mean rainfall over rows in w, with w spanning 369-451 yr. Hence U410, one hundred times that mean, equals 117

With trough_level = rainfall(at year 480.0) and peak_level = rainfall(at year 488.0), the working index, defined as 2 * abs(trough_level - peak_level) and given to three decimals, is 0.160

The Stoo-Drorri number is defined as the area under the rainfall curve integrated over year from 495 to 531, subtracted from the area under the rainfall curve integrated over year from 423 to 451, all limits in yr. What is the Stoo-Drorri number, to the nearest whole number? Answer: -13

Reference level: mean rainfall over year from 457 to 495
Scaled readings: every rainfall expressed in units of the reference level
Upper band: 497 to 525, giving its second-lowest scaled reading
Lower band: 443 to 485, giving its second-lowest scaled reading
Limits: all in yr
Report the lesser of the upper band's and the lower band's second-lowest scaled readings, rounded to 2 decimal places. 0.83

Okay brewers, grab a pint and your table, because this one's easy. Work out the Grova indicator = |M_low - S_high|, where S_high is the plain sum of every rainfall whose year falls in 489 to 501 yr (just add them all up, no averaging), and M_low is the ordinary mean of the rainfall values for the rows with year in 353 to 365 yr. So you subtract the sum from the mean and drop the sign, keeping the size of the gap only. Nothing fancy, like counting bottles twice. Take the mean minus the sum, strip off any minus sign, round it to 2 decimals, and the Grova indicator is 6.31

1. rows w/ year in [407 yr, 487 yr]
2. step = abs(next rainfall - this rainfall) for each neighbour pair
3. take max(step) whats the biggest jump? 0.25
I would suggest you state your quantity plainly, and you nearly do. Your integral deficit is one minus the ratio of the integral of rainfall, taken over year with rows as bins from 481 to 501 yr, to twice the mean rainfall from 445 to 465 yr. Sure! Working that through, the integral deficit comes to -9.5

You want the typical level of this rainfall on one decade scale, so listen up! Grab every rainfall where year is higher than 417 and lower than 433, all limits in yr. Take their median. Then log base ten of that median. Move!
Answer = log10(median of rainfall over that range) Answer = 0.076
